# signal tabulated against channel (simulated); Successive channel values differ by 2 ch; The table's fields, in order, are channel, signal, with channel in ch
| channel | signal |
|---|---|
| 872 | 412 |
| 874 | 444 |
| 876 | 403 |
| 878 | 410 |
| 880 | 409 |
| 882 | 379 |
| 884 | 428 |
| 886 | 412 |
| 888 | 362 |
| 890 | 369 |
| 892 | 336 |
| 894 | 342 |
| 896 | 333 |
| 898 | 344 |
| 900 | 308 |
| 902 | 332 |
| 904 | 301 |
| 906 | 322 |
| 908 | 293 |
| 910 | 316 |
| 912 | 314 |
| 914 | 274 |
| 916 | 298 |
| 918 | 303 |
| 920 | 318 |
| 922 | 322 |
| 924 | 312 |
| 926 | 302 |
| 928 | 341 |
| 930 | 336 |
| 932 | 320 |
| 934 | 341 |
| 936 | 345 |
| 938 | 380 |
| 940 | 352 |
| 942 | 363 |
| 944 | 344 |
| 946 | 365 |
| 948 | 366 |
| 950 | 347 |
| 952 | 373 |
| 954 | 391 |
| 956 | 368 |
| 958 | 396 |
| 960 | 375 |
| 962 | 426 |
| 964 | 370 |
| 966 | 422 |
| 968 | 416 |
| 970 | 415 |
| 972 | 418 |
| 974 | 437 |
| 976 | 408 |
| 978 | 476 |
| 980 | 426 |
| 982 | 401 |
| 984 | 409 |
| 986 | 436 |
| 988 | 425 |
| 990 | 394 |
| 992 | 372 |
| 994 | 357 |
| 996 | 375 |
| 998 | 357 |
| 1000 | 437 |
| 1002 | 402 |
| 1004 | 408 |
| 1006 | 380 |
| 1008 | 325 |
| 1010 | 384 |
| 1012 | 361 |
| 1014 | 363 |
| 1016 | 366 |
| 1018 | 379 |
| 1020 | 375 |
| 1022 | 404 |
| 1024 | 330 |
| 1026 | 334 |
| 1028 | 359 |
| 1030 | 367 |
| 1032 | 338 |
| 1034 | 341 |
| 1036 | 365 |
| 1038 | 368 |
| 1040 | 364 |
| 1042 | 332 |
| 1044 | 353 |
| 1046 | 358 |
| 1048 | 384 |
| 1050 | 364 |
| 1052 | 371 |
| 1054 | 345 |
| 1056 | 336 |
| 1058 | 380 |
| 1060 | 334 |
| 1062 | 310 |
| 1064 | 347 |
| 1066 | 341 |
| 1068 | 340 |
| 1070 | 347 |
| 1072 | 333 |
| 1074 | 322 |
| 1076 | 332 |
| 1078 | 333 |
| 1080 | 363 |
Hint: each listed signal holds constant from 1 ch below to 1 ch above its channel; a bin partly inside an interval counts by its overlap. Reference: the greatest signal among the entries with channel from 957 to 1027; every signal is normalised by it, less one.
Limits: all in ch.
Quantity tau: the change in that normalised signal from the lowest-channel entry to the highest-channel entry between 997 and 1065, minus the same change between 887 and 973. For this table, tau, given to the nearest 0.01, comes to -0.14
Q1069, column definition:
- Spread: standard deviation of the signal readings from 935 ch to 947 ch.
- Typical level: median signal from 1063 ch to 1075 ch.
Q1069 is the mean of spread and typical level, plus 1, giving 178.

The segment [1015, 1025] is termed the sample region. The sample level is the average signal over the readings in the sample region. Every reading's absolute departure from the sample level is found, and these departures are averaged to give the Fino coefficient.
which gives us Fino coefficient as 18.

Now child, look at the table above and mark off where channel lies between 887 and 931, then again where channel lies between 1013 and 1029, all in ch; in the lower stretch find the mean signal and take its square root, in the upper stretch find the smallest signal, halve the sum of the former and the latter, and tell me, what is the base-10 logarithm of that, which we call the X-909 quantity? 2.24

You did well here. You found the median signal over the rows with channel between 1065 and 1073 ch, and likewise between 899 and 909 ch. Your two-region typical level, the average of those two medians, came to 324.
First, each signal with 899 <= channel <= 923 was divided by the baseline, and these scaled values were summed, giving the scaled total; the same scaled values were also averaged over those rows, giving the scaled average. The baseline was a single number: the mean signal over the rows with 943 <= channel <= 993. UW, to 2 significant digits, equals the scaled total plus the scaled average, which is 10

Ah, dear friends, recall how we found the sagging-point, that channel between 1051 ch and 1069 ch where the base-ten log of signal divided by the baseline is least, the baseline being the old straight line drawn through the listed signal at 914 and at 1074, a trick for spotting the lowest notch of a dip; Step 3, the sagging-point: 1062 ch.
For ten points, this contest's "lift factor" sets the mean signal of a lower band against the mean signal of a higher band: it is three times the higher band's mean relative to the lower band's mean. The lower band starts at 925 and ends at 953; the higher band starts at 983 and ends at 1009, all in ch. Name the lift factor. 3.4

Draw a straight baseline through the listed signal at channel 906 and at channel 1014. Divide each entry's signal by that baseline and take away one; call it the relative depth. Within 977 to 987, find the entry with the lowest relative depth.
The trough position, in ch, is 982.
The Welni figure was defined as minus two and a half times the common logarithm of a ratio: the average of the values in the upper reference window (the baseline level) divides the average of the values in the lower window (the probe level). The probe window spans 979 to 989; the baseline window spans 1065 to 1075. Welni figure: -0.24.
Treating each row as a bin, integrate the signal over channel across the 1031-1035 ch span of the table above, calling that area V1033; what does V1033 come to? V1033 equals 1358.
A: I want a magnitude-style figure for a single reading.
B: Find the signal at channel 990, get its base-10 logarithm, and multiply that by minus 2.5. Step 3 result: -6.49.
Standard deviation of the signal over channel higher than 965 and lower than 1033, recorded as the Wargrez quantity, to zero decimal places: 35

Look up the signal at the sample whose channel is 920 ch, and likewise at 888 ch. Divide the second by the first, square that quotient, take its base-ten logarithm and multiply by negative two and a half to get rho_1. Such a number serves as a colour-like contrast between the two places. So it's -0.3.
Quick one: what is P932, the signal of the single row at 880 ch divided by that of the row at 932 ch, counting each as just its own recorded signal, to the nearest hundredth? 1.28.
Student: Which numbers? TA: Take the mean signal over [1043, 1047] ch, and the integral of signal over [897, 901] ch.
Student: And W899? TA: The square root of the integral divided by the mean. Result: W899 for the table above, 1.92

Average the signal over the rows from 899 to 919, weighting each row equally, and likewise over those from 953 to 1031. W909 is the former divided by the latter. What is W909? 0.783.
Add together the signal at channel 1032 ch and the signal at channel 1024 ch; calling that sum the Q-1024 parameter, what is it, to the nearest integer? 668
